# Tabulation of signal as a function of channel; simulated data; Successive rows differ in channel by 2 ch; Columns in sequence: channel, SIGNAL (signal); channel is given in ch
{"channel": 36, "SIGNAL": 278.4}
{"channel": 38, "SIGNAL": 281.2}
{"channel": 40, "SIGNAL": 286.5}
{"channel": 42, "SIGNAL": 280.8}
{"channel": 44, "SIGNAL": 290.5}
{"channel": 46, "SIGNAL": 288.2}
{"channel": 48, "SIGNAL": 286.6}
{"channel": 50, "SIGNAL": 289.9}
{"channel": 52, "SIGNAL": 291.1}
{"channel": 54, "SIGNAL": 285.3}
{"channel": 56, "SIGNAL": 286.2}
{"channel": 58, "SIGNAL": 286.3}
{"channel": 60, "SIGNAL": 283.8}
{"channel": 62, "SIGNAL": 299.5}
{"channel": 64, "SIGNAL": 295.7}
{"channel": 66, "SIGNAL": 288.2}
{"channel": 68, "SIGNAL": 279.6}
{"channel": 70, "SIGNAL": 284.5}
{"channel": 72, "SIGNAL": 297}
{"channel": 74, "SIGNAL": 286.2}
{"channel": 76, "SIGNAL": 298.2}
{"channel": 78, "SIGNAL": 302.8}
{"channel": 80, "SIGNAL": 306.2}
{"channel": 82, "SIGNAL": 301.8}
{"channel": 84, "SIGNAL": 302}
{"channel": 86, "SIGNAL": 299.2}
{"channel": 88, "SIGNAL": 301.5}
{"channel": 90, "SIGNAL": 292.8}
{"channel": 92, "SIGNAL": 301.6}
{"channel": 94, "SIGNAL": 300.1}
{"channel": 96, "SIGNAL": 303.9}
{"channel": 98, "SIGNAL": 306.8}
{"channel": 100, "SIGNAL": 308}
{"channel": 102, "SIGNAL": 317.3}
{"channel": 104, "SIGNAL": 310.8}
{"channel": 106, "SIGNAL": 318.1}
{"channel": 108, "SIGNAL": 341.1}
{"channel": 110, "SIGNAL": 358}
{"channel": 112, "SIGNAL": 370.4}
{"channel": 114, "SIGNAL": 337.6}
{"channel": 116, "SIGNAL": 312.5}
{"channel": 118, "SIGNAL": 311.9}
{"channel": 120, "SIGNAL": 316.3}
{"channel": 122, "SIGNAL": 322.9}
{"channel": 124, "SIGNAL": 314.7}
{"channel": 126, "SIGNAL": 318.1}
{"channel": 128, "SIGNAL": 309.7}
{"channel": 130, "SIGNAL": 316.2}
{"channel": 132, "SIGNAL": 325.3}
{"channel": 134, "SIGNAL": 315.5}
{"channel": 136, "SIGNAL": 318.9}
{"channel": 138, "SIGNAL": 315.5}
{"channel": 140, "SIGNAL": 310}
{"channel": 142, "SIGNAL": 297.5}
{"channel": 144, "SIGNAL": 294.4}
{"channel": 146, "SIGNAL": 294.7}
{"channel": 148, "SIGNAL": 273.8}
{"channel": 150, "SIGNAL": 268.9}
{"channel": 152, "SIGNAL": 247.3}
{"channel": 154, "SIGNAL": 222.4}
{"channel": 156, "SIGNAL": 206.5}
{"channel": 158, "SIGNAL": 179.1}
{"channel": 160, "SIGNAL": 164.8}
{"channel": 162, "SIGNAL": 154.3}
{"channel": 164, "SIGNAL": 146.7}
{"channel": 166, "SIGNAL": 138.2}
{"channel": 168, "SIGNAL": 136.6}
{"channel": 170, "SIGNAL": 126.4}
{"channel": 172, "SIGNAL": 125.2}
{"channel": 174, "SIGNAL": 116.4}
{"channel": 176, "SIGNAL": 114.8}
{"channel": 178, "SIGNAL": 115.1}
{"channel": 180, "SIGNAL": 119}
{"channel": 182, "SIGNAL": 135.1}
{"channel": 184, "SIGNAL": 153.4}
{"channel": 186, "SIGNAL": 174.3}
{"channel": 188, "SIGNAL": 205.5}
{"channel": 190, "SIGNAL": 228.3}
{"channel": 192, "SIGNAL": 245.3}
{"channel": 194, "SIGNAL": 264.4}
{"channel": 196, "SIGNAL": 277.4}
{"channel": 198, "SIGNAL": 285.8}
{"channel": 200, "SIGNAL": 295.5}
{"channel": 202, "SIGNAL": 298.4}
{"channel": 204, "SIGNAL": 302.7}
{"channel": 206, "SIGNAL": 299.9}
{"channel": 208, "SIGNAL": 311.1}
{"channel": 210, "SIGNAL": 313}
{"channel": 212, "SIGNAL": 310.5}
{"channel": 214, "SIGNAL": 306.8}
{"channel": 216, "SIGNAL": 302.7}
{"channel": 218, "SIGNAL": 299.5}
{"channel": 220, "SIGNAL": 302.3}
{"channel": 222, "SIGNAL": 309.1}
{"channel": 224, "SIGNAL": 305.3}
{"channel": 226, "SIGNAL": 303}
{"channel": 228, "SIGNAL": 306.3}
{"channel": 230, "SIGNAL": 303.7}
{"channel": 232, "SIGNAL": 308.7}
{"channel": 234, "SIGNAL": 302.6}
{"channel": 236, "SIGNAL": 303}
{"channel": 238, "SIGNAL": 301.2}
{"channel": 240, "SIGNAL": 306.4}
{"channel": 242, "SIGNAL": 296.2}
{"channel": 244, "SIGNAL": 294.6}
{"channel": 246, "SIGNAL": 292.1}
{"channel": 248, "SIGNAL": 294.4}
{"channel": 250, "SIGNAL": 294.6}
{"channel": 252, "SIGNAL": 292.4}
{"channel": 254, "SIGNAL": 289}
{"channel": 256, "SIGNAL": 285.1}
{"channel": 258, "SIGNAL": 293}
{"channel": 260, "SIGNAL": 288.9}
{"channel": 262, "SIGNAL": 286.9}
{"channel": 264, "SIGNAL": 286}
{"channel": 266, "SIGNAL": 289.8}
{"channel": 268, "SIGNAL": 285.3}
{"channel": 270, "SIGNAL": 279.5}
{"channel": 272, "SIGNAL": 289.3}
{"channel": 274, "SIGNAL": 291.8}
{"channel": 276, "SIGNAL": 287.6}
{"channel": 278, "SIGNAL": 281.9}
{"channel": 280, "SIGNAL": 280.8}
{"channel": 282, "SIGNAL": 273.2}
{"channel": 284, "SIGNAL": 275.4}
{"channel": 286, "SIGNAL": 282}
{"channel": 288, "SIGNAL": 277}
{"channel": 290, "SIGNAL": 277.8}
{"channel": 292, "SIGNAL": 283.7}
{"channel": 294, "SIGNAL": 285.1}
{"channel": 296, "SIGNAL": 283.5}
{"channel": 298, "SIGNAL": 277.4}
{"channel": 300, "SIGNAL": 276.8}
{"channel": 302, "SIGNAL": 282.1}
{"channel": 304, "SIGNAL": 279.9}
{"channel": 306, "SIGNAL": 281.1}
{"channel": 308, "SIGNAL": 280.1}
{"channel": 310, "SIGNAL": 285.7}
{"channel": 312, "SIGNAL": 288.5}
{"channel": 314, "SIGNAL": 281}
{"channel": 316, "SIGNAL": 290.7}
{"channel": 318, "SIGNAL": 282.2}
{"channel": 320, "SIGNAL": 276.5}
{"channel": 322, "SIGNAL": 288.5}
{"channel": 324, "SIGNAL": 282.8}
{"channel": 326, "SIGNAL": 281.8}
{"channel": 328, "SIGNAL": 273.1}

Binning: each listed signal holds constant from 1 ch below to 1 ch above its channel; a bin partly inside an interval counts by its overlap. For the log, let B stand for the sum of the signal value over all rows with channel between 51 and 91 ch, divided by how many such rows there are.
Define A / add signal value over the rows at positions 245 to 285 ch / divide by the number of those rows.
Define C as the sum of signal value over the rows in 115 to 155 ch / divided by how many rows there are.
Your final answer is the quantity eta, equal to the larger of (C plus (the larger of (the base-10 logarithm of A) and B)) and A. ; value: 594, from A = 287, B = 293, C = 300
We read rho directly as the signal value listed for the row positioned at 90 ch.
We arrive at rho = 292.8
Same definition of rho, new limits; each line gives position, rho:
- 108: 341.1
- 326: 281.8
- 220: 302.3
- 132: 325.3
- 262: 286.9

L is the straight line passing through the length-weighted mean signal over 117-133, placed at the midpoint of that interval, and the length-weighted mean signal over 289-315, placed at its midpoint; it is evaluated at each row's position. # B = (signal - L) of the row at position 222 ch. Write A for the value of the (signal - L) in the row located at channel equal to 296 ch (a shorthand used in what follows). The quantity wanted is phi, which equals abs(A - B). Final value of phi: 11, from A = 1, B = 11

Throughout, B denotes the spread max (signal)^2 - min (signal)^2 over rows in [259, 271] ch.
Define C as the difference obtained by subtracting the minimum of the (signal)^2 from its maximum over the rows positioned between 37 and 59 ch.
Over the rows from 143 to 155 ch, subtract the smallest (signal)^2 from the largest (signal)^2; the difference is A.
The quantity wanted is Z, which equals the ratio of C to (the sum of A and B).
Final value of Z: 0.14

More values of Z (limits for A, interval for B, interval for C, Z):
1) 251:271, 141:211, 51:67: 0.10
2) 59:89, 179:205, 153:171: 0.36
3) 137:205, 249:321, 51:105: 0.23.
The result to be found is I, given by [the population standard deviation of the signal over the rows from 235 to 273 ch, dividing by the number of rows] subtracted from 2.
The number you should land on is -4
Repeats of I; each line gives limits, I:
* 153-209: -67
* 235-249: -3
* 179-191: -36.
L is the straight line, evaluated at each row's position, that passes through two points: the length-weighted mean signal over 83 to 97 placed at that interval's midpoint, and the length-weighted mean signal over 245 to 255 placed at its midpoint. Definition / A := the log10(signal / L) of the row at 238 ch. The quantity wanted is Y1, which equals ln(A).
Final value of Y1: -4.4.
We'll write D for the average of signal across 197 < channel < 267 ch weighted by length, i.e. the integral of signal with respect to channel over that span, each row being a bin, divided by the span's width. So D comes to 299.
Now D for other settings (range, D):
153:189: 152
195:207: 293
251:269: 288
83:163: 295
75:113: 313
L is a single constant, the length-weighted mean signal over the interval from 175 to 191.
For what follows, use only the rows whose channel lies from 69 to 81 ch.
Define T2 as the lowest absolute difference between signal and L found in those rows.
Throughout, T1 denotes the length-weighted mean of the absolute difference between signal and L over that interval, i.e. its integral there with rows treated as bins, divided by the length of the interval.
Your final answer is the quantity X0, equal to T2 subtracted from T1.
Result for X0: 11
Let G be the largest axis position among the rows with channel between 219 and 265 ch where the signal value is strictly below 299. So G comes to 264 ch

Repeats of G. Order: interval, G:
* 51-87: 76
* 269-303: 302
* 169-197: 196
